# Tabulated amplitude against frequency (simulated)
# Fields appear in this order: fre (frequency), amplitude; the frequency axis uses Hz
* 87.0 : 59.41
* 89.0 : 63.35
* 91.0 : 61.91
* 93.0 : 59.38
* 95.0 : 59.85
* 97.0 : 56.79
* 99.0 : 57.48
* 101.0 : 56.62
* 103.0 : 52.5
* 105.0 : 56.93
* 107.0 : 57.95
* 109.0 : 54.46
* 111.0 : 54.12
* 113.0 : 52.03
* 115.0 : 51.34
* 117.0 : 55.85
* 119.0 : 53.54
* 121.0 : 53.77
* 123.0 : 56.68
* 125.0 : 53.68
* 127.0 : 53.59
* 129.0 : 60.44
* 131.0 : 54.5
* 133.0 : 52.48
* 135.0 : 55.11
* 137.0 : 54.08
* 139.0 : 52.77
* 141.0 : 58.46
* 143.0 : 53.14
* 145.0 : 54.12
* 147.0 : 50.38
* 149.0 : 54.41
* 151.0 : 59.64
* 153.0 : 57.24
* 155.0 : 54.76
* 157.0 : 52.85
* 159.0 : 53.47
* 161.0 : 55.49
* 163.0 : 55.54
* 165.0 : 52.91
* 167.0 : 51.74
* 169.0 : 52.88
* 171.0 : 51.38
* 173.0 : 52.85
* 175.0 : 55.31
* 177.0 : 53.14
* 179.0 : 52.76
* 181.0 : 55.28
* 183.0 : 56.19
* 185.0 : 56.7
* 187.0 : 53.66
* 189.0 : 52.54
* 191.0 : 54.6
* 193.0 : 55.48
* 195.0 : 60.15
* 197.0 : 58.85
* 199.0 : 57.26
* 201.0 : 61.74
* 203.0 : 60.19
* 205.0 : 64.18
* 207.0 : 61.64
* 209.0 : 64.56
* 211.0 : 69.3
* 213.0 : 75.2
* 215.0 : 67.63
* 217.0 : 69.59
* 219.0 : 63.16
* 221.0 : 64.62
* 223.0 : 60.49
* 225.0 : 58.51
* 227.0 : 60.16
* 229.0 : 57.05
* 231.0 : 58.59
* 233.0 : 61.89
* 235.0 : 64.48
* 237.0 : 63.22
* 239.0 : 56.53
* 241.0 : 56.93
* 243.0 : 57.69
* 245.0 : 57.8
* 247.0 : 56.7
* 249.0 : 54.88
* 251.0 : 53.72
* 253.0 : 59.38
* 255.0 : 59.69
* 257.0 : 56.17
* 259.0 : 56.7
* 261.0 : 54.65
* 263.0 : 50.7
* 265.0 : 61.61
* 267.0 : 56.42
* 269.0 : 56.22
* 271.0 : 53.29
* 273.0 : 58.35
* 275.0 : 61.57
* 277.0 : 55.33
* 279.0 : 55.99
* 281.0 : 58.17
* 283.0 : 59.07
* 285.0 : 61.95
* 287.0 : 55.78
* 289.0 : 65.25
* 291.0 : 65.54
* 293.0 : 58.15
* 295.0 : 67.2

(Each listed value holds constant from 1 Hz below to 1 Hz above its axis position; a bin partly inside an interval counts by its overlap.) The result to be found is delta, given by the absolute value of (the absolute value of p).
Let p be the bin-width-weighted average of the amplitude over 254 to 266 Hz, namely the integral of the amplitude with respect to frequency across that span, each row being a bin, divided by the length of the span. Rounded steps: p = 57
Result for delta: 57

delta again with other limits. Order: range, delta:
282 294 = 61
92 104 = 57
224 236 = 60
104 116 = 54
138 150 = 54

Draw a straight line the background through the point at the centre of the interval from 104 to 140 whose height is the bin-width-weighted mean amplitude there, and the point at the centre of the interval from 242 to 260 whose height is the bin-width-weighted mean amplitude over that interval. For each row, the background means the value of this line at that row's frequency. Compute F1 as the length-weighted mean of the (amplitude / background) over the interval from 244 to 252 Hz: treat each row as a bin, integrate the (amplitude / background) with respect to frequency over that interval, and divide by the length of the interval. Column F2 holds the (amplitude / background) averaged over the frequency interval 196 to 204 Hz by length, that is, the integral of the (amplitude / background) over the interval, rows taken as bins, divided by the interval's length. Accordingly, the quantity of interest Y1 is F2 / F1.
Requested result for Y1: 1.08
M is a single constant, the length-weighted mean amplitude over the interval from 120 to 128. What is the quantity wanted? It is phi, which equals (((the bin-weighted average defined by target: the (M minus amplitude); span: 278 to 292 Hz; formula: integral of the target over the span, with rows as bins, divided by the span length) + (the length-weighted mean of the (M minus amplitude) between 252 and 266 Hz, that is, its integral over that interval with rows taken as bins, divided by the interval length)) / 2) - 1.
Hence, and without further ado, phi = -5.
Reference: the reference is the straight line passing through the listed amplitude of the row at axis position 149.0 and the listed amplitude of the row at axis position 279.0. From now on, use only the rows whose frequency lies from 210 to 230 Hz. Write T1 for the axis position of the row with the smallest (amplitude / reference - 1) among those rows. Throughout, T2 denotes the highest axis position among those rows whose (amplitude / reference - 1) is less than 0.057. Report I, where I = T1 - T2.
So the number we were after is 0 Hz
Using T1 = 229.0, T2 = 229.0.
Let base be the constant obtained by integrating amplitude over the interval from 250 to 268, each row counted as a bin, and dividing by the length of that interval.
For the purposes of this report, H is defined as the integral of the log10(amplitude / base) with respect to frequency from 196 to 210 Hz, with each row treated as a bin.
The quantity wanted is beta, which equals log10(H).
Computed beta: -0.32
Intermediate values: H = 0.47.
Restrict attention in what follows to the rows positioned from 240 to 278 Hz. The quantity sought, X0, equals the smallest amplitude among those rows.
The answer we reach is 50.7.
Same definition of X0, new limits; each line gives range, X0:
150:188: 51.38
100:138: 51.34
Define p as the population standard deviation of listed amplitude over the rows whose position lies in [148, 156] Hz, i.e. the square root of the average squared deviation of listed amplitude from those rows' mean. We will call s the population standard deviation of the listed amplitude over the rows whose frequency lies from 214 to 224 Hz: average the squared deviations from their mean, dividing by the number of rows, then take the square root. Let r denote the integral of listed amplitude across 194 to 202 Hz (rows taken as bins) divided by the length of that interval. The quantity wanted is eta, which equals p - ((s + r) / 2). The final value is -29.2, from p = 2.1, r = 59.5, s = 3.2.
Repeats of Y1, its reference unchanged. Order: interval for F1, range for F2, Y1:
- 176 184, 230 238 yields 1.12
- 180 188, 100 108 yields 1.04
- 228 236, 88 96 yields 1.06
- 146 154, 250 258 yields 1.00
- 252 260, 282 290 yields 1.03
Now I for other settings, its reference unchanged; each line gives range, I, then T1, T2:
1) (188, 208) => -10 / 189.0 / 199.0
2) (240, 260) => -8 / 251.0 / 259.0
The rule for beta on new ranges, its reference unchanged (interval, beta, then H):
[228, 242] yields -0.48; 0.33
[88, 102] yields -0.54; 0.29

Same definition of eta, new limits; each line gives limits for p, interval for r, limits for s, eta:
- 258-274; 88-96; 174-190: -28.3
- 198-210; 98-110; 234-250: -27.1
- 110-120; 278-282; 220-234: -28.1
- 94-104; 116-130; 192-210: -26.7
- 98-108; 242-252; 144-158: -27.5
